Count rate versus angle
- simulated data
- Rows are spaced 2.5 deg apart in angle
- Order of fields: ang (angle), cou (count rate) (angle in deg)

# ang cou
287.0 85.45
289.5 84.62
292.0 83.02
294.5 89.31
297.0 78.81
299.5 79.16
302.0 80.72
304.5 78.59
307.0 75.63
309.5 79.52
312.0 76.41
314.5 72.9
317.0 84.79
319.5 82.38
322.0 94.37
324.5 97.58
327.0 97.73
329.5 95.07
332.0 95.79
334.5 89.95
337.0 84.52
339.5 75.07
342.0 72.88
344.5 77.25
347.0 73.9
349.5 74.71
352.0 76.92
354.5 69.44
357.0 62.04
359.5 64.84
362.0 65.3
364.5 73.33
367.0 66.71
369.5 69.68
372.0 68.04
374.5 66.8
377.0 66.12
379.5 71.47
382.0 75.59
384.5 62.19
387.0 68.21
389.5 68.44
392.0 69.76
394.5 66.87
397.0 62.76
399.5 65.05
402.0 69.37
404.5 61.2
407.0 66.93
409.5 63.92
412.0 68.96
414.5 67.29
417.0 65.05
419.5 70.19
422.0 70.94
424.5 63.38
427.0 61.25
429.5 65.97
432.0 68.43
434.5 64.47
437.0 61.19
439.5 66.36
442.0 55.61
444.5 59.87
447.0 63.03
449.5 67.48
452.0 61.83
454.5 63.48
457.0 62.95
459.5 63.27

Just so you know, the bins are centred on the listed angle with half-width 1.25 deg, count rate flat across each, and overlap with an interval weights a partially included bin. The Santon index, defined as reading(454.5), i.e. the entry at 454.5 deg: 63.48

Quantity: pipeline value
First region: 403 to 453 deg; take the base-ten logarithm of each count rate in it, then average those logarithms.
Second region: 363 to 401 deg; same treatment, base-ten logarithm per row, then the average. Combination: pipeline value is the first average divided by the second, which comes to 0.99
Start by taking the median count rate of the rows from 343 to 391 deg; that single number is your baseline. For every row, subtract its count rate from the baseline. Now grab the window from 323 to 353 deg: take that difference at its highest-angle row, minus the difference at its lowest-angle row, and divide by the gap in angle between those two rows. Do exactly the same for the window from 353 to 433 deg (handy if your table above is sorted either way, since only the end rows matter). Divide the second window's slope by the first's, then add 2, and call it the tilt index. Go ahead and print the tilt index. 2.0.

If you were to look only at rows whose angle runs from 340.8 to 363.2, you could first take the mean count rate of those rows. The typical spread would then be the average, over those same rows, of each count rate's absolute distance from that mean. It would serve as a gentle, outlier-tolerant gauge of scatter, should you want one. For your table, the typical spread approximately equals 4.8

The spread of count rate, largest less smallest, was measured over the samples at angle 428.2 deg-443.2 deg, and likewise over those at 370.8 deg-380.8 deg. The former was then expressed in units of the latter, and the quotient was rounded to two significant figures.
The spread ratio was 2.4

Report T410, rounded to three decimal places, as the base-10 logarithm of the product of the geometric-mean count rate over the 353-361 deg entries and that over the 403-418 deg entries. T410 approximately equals 3.632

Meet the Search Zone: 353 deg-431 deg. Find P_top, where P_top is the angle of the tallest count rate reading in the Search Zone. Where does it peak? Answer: 382.0 deg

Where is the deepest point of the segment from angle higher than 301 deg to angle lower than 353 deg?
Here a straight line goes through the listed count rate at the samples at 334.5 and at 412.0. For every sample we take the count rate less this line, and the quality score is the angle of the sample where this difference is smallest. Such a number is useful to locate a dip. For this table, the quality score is 314.5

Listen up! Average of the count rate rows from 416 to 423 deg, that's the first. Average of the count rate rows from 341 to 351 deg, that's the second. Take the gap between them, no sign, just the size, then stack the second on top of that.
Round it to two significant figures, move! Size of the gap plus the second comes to 81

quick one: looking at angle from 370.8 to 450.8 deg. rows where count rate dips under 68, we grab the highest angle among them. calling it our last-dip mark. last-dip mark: 449.5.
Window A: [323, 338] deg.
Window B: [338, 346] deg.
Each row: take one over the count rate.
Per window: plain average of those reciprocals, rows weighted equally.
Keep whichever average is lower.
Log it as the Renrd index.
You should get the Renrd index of 0.0107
